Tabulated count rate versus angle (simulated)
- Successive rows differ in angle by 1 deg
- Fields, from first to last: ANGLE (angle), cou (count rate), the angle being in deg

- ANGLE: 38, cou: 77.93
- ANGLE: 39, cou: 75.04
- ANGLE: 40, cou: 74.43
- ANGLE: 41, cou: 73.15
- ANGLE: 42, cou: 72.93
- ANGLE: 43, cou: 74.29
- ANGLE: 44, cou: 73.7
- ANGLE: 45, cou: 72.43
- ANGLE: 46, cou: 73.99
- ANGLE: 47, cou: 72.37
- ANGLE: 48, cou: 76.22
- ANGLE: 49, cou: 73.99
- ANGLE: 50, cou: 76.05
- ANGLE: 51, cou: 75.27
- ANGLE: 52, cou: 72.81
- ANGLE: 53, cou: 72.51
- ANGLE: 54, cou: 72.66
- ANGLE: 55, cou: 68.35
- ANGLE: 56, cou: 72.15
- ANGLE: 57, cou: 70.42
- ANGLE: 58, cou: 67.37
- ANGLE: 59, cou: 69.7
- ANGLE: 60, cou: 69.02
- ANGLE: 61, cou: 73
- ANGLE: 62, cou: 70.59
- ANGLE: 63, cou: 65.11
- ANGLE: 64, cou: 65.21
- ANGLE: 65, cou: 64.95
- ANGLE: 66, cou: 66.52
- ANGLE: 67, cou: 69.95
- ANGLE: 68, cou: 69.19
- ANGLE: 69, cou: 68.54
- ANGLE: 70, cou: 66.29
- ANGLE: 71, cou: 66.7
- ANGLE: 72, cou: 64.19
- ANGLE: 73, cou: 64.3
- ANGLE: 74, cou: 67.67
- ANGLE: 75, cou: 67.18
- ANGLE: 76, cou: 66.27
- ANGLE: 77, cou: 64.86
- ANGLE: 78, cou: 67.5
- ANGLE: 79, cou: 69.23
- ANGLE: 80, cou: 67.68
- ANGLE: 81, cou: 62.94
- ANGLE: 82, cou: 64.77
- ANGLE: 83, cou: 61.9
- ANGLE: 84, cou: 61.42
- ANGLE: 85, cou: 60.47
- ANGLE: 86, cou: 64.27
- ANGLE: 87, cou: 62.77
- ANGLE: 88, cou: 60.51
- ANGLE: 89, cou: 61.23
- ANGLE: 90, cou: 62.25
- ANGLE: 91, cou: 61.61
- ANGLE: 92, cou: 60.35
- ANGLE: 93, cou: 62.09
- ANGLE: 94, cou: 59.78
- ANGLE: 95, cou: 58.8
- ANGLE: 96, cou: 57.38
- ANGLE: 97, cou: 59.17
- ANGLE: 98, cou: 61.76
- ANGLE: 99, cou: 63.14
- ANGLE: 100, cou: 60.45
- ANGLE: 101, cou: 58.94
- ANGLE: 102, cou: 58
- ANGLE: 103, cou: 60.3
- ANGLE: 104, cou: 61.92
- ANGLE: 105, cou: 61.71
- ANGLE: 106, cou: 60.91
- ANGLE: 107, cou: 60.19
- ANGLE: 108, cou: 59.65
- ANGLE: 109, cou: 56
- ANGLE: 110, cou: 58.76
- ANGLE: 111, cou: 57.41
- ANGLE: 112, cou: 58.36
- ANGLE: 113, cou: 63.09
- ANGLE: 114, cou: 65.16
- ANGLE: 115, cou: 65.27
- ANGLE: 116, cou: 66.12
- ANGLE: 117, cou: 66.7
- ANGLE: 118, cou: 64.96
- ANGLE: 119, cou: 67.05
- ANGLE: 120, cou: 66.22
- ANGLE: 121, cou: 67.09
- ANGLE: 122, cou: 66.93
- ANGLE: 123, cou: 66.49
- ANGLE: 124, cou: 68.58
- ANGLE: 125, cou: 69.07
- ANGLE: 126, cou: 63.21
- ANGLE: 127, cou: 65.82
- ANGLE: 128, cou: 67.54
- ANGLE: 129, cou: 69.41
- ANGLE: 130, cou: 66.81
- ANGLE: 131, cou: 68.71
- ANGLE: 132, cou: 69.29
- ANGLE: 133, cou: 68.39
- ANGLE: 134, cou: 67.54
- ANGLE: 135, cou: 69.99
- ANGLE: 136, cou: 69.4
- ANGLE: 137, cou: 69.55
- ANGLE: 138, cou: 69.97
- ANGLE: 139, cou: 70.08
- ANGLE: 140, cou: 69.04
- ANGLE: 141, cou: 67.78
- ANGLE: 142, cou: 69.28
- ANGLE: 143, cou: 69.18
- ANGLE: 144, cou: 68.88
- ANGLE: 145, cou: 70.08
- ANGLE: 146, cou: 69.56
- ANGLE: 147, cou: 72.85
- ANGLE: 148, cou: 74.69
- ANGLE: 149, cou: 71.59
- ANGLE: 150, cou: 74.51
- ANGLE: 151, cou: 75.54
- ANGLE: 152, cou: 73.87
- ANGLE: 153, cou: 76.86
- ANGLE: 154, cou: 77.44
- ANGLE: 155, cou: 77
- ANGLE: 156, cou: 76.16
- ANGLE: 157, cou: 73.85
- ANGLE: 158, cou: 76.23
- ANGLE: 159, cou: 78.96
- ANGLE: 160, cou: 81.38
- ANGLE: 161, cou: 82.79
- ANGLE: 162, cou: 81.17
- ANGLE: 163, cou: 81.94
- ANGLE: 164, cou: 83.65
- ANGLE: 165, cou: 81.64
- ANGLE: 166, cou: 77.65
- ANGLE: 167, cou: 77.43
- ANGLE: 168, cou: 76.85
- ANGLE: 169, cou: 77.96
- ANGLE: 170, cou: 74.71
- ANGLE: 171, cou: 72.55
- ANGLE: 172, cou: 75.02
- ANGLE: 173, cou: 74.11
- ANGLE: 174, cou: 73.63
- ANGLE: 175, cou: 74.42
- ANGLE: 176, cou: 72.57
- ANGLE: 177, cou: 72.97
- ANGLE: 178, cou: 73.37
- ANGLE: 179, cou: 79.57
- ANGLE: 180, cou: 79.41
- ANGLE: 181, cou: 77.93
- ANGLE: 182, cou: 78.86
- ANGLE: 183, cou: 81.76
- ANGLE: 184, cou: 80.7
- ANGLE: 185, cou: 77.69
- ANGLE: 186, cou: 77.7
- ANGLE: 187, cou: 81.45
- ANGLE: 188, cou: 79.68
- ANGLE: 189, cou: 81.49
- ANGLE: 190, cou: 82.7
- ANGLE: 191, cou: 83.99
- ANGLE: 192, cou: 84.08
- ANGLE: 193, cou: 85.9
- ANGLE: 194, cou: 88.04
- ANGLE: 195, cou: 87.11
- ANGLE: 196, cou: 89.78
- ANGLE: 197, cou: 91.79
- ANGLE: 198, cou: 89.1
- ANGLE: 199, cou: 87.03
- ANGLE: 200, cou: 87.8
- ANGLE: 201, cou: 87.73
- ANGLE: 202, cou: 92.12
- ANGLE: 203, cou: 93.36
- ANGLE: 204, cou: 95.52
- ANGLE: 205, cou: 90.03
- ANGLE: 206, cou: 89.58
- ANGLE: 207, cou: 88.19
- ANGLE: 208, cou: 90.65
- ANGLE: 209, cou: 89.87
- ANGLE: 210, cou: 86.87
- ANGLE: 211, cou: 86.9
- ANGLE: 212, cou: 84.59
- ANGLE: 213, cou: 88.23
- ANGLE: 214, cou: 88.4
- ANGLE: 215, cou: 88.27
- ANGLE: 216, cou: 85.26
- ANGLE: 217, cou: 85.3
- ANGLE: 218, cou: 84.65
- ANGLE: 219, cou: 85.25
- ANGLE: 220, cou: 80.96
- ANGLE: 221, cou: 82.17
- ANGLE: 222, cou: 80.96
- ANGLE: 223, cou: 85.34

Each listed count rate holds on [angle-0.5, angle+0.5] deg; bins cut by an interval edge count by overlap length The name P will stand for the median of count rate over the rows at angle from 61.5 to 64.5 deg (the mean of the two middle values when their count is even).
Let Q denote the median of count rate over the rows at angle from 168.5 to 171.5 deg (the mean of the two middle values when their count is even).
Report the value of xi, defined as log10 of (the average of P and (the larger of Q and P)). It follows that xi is 1.84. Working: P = 65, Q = 75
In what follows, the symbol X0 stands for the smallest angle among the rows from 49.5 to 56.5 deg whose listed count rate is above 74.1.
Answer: 50 deg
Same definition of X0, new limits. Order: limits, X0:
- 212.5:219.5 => 213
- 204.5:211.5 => 205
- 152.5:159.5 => 153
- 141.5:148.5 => 148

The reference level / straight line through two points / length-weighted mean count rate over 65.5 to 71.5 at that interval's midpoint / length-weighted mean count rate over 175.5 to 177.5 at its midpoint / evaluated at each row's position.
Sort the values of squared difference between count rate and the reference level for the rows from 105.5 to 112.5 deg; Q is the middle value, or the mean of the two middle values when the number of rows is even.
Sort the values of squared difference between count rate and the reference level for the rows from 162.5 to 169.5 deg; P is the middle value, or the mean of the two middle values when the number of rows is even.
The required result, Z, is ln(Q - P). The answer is 4.5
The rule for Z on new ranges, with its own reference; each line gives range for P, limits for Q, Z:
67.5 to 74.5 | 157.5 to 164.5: 4.5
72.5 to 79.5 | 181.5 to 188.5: 3.7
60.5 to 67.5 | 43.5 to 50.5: 3.8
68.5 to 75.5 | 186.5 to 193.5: 4.4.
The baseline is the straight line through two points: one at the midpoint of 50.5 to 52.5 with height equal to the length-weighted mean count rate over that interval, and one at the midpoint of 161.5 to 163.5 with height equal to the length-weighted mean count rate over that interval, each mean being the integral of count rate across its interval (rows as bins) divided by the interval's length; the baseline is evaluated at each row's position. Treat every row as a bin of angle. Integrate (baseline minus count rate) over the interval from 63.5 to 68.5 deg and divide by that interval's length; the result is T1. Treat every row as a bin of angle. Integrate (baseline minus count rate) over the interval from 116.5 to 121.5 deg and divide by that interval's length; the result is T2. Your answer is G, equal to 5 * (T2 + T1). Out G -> 100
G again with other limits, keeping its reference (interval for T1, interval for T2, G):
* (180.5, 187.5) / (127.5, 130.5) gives 75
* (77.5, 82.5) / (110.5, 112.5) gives 149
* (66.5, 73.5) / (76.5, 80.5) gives 84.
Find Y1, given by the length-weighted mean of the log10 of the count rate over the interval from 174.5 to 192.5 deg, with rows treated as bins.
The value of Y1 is 1.90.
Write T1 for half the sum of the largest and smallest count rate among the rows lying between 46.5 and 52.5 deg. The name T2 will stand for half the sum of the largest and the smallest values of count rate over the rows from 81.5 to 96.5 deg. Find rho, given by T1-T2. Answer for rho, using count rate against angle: 13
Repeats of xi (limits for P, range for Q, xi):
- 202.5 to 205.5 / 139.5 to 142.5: 1.97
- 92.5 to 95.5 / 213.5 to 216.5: 1.87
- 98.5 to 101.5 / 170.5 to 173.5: 1.83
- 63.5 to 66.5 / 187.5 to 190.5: 1.87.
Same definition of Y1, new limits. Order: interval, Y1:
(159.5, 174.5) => 1.89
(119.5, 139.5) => 1.83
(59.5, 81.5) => 1.83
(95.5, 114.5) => 1.78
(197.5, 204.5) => 1.96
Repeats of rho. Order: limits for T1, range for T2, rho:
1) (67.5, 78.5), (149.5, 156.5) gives -9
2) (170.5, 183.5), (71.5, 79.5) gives 10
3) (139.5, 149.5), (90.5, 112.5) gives 12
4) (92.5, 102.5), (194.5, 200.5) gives -29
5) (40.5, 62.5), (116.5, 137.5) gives 5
